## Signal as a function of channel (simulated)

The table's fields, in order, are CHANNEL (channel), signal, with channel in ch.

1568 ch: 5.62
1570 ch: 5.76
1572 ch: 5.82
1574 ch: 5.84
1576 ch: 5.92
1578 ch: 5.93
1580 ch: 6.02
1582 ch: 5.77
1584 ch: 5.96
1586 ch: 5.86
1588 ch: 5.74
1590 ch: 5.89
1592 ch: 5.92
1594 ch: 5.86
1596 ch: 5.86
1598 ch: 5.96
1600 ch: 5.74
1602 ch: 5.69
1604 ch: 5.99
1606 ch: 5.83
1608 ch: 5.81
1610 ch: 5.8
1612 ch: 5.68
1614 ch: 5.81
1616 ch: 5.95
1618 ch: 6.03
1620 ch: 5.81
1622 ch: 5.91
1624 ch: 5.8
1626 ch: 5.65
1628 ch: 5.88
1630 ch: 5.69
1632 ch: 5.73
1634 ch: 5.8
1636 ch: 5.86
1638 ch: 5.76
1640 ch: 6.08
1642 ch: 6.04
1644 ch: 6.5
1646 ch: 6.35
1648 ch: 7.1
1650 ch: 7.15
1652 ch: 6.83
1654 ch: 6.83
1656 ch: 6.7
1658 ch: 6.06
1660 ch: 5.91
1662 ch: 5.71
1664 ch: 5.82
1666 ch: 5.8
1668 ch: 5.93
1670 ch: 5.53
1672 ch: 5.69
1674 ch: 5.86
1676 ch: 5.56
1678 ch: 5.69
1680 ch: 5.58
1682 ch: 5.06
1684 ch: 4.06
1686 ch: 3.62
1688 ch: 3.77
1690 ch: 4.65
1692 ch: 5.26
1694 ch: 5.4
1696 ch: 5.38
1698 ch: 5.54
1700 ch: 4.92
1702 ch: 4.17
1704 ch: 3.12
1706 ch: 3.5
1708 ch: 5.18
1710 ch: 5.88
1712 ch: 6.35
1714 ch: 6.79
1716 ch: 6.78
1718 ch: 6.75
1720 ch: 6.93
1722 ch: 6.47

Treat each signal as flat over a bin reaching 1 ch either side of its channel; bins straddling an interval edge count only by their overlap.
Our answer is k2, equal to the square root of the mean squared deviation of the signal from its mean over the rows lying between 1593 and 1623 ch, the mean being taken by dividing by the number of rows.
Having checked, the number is 0.10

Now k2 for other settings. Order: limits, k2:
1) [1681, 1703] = 0.67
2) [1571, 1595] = 0.08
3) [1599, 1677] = 0.41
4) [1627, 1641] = 0.12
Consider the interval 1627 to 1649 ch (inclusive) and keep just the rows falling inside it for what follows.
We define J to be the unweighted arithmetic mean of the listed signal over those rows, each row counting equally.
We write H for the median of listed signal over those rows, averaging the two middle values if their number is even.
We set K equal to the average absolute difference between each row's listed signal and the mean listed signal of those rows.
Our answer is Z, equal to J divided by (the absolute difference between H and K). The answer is 1.09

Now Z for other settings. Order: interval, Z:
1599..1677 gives 1.08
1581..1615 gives 1.01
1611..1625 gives 1.02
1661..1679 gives 1.02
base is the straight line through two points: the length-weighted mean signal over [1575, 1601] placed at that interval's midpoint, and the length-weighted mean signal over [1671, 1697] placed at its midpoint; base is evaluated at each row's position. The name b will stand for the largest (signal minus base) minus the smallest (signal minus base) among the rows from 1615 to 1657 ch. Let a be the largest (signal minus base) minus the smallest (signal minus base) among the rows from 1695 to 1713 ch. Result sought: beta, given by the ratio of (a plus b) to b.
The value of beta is 2.9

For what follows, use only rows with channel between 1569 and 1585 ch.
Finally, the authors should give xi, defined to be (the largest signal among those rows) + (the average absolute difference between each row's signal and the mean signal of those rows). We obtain 6.10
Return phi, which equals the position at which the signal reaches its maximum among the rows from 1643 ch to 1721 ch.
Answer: 1650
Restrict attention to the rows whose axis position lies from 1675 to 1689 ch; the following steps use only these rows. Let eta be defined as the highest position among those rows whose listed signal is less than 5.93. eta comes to 1688 ch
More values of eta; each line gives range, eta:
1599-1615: 1614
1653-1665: 1664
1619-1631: 1630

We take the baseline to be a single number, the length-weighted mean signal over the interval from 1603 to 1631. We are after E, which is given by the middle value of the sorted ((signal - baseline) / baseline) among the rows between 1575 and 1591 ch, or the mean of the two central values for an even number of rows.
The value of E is 0.013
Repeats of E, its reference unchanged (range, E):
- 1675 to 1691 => -0.167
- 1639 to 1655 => 0.143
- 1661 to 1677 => -0.013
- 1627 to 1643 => 0.000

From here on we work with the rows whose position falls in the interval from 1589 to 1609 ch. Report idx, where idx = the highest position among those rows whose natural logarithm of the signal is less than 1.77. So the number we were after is 1608 ch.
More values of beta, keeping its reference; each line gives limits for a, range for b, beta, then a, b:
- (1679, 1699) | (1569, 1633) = 3.9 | 2.0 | 0.7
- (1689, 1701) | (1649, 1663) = 1.7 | 1.0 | 1.3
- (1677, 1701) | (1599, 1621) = 5.2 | 2.0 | 0.5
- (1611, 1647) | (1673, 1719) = 1.3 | 1.1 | 3.8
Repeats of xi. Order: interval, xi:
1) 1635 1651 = 7.57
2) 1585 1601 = 6.02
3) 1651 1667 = 7.26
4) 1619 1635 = 5.98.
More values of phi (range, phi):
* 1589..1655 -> 1650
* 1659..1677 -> 1668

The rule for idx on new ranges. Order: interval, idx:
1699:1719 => 1708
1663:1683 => 1682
